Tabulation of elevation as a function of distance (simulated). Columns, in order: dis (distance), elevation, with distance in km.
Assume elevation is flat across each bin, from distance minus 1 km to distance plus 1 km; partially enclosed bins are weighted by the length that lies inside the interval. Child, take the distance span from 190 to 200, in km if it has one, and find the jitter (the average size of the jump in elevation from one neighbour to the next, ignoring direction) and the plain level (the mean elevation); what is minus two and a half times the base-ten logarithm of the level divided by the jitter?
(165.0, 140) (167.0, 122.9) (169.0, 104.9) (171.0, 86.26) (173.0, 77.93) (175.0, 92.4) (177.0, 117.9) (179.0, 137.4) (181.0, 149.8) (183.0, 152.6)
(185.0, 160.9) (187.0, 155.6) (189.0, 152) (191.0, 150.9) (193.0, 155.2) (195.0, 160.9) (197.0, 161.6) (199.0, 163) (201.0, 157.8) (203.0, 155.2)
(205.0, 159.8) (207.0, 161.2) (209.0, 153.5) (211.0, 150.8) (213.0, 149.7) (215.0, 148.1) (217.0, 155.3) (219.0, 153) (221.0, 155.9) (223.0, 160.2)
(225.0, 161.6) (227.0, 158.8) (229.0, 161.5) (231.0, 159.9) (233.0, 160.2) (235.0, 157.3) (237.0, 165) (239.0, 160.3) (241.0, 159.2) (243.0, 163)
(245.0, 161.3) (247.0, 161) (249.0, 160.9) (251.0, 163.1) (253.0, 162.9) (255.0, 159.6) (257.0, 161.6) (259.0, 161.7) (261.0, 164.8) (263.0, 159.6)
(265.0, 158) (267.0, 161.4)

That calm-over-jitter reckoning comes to -4.3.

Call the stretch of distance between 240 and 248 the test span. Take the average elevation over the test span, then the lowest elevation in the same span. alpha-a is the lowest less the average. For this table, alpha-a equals -1.9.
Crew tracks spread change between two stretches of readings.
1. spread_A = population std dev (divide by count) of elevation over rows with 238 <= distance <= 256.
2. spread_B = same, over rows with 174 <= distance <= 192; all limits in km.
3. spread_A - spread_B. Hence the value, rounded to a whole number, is -20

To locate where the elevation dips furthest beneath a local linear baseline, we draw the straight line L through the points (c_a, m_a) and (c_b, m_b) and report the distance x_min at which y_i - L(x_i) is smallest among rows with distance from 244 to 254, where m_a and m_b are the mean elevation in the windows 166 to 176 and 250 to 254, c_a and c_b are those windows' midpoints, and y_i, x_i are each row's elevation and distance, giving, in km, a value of 253.0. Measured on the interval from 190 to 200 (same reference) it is 191.0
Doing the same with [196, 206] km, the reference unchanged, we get 203.0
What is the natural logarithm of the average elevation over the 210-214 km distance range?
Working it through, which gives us 5.012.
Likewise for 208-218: 5.020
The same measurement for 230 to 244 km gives 5.080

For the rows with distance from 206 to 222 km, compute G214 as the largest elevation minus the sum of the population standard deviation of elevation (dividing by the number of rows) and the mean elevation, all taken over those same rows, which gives 3.9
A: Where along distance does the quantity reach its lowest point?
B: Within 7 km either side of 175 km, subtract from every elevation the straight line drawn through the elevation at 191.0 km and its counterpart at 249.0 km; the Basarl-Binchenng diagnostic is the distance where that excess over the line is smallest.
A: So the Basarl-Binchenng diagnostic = 173.0 km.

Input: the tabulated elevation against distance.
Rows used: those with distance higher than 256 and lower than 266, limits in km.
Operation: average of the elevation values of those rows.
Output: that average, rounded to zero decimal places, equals 161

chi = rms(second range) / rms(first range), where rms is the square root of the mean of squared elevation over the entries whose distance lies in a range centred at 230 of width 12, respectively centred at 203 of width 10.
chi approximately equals 1.00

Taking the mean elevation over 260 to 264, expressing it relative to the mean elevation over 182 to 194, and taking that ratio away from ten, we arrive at 8.95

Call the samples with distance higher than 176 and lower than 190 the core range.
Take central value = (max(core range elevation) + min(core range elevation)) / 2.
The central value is 139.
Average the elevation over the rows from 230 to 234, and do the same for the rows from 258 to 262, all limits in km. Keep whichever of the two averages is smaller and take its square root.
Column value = 12.7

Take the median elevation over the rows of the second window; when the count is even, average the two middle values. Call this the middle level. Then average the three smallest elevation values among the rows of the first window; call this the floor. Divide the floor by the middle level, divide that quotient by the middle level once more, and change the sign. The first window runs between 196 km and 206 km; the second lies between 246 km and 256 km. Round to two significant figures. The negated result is -0.0061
